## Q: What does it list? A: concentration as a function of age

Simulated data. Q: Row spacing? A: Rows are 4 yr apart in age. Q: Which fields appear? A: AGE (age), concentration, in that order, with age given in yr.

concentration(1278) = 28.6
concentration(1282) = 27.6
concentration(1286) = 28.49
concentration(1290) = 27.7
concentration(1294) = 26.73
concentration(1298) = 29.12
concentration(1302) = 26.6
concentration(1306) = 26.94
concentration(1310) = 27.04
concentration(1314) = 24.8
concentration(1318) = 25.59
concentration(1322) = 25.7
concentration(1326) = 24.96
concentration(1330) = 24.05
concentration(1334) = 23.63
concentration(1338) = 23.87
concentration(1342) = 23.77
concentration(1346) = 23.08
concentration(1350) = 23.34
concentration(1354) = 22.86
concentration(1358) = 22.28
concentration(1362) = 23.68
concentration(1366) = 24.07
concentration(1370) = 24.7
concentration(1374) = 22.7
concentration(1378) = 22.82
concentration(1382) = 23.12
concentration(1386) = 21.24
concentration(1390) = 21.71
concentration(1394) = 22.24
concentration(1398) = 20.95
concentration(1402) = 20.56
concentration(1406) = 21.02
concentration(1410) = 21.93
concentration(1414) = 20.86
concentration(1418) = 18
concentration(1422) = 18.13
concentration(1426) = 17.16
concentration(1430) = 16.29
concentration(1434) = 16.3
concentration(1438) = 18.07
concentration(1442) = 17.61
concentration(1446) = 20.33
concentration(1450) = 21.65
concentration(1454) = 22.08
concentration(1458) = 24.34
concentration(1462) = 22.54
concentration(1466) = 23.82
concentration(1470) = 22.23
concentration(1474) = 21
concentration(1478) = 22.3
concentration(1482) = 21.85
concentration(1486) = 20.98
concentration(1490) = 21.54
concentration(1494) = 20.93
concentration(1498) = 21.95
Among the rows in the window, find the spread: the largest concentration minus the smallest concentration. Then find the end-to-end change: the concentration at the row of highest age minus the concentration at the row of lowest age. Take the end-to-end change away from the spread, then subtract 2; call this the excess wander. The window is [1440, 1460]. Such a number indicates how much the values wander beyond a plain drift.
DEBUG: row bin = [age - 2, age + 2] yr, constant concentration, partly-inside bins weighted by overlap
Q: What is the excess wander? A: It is -2.0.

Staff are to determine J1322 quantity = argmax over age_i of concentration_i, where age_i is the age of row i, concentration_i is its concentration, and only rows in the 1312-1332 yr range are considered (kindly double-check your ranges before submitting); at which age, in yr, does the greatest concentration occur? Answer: 1322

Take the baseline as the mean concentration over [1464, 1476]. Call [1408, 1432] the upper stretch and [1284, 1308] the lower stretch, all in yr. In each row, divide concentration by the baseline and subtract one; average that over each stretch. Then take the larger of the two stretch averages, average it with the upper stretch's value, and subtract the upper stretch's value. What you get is 0.20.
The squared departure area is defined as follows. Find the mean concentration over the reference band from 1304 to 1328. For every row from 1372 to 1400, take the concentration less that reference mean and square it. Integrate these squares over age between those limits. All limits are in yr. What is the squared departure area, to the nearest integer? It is 406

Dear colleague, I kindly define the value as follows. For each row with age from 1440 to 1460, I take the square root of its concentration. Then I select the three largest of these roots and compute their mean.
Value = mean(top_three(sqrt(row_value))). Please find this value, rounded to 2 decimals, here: 4.76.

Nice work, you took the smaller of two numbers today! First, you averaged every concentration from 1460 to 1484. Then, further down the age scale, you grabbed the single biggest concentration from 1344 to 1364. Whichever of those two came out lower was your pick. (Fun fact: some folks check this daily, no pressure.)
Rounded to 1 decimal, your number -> 22.3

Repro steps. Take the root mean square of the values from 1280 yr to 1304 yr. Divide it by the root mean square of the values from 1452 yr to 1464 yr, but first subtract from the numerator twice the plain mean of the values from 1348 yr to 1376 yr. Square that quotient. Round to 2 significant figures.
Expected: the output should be 0.68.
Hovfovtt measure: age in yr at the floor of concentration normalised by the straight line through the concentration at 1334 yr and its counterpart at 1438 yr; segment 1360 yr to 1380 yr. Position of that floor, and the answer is 1374 yr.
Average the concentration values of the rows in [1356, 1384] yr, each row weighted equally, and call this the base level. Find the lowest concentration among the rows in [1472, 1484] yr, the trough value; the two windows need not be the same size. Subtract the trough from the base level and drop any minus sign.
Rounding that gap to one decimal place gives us 2.3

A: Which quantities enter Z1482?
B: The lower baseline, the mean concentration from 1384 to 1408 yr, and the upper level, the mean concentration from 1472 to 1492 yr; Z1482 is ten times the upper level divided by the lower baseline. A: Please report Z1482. 10.1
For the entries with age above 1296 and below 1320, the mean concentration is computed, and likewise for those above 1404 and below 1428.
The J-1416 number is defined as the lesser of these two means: 19.5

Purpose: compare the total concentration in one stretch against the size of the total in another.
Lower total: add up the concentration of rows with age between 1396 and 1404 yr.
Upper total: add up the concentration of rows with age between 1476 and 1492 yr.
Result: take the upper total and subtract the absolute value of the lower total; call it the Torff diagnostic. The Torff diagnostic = 45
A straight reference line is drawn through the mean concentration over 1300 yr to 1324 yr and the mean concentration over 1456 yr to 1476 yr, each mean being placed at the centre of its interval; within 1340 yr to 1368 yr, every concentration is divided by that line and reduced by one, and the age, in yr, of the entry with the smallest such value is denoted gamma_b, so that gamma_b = 1358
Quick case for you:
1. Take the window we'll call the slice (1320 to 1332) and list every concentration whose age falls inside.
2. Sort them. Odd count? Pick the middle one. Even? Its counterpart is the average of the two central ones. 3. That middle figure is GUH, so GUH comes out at 25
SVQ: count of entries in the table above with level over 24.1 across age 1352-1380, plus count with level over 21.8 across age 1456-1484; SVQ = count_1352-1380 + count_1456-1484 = 7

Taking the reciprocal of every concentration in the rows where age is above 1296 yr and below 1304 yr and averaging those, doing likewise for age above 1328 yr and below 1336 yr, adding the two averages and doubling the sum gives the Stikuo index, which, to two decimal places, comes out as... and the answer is 0.16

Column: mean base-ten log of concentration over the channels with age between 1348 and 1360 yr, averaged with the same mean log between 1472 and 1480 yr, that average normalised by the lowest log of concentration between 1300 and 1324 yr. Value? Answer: 0.966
